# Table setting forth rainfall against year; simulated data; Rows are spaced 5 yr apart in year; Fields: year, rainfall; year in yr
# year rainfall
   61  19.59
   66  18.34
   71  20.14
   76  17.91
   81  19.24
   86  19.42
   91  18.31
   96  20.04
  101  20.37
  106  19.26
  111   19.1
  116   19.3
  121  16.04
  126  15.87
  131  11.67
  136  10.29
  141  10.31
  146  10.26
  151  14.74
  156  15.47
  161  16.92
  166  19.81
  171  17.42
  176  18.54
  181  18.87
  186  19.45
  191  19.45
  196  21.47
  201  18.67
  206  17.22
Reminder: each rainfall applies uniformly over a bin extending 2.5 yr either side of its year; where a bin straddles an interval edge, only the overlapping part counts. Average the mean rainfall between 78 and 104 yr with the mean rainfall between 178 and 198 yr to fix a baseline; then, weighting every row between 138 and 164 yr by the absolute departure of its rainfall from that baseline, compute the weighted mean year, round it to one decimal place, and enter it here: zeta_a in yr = 148.0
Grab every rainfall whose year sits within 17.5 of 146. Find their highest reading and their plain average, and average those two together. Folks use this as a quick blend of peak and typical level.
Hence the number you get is 14.86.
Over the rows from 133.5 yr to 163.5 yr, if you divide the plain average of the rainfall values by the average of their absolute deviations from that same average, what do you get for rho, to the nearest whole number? 5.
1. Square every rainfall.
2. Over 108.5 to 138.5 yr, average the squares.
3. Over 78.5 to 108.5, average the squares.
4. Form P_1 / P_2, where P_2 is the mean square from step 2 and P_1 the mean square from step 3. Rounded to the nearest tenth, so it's 1.5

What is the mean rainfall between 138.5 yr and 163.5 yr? 13.5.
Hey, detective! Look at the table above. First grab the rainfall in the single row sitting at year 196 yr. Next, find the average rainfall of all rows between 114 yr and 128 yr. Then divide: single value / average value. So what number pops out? 1.26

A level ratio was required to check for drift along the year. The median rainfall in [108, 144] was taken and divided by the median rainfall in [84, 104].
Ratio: 0.80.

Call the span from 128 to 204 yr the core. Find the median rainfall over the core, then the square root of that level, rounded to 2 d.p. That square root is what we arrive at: 4.17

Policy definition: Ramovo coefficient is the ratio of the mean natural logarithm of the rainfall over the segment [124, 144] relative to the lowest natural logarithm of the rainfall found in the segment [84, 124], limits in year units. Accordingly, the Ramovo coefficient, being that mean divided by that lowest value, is 0.89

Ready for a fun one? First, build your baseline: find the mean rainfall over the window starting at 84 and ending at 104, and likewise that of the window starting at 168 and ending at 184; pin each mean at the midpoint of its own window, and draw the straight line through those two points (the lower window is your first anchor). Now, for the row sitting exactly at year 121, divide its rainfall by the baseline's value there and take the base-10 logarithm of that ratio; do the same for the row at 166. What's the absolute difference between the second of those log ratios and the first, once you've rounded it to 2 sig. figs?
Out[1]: 0.11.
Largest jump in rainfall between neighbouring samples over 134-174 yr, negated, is -4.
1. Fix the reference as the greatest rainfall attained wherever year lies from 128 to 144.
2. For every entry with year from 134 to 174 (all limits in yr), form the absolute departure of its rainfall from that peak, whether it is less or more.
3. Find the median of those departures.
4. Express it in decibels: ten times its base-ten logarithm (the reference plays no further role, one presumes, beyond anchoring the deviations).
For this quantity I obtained 5.4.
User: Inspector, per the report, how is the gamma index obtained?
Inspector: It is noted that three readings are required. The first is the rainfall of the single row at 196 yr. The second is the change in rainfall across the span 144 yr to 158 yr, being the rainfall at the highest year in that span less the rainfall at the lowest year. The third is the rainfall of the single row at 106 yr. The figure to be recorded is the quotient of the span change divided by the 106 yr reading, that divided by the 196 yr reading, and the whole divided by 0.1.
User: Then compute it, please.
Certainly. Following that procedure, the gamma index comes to 0.13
